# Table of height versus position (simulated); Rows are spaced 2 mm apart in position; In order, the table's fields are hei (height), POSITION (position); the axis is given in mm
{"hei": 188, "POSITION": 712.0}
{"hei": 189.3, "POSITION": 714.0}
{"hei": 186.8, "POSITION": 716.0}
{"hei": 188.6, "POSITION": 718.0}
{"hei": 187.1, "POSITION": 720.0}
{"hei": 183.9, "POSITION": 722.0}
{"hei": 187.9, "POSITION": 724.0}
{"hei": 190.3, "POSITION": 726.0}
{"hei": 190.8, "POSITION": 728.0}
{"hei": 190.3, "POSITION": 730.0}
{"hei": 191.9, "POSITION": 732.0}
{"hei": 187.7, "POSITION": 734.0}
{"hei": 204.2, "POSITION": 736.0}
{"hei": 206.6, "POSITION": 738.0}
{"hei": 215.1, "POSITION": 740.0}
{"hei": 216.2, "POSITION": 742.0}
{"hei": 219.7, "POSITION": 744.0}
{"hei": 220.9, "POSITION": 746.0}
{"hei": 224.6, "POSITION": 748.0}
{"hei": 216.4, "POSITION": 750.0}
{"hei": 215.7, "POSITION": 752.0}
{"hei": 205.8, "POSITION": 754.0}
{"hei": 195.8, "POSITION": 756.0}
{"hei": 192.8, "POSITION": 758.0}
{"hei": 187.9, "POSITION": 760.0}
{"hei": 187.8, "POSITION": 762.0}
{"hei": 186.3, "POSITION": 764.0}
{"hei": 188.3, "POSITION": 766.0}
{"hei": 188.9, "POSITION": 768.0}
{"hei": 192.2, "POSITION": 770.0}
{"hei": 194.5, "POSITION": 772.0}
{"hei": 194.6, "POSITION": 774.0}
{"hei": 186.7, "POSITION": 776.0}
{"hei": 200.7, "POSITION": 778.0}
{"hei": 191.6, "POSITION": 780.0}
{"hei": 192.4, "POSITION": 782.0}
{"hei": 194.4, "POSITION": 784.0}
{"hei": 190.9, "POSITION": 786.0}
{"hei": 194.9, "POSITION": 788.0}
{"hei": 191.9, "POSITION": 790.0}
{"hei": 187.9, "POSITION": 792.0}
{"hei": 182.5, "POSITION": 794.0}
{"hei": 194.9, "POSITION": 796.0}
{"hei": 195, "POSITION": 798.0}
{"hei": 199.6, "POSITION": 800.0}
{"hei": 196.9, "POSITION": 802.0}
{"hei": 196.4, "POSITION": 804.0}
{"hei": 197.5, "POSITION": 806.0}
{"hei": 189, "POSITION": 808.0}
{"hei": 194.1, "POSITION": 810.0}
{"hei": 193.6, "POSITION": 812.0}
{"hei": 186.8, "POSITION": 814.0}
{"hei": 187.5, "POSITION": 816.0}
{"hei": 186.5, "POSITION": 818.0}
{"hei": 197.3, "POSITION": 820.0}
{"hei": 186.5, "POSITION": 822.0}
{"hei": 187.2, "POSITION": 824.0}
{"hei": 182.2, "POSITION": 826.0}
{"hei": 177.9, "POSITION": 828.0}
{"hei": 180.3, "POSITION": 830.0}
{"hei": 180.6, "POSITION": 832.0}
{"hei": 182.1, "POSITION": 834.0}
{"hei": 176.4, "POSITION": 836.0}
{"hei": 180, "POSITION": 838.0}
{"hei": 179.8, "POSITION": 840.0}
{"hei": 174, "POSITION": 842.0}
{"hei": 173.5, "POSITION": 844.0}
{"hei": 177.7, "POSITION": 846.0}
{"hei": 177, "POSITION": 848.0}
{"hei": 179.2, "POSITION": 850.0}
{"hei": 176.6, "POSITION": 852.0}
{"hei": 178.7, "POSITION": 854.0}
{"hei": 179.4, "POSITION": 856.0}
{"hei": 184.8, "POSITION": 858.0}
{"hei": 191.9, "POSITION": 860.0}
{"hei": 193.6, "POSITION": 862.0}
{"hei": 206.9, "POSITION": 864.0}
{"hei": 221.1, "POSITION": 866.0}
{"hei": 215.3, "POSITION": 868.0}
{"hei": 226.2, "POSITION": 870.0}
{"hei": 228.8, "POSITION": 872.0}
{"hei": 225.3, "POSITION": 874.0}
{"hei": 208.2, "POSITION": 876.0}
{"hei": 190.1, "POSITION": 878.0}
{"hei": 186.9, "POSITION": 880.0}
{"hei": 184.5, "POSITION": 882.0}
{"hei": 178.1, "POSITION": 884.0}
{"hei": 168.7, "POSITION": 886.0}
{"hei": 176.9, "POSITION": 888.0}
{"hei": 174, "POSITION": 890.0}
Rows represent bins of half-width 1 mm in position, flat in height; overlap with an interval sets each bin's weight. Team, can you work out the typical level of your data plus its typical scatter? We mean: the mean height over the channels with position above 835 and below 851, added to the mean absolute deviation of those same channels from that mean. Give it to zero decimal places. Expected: 179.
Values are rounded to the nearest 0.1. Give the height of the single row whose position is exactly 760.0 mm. 187.9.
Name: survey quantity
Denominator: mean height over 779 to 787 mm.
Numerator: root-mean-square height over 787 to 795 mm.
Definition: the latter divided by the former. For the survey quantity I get 0.98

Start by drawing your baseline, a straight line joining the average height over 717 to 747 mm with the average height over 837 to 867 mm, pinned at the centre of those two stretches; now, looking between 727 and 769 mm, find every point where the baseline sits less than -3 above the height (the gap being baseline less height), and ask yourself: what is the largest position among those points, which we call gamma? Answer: 754.0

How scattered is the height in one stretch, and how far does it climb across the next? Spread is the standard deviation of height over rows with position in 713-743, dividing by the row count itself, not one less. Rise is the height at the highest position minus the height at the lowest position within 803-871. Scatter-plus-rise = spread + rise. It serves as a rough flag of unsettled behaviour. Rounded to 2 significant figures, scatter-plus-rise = 40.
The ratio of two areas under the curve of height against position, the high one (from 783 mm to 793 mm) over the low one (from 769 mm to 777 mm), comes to 1.25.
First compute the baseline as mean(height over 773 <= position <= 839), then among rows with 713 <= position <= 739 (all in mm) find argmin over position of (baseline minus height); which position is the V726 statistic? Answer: 738.0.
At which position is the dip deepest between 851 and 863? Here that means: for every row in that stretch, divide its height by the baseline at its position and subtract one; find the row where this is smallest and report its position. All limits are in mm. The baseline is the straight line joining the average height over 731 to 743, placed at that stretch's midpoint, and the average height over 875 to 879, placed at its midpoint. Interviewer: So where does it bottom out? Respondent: 852.0 mm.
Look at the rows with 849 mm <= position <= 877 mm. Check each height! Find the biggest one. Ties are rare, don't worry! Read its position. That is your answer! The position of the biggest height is 872.0 mm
